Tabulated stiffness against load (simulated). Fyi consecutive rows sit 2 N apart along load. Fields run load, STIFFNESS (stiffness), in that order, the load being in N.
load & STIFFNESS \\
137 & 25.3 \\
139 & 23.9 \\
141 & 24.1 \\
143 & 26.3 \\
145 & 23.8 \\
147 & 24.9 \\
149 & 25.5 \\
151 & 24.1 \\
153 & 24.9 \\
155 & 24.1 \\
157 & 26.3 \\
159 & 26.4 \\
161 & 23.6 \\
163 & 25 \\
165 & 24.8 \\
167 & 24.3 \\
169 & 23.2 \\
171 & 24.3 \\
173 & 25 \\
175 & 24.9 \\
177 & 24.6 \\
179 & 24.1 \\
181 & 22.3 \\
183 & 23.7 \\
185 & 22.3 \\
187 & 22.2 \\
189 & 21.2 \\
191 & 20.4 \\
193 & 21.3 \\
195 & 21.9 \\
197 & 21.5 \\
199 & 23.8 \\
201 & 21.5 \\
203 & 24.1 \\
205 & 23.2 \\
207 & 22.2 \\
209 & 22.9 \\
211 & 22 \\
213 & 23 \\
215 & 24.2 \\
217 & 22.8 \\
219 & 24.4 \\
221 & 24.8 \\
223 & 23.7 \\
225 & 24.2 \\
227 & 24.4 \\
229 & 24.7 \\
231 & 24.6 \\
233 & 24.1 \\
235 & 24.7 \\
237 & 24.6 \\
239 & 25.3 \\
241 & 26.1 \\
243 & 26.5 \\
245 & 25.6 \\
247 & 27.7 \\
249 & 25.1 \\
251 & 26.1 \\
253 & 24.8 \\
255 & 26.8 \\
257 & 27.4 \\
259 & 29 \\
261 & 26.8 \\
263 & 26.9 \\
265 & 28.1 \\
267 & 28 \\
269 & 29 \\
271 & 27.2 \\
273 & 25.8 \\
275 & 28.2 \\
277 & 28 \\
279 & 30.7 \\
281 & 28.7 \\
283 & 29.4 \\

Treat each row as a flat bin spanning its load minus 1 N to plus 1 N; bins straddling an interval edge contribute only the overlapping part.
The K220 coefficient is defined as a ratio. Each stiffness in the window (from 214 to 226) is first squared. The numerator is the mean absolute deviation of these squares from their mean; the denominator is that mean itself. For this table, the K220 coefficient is 0.042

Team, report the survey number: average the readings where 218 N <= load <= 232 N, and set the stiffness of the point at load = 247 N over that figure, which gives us 1.14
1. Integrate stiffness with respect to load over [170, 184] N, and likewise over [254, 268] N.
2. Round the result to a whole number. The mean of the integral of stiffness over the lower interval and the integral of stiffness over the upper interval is 362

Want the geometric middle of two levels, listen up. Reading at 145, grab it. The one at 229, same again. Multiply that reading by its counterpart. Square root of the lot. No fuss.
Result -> 24.2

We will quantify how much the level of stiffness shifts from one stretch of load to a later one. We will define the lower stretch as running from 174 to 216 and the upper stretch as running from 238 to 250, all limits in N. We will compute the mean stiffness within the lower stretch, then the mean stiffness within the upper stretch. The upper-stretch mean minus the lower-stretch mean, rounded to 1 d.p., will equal 3.3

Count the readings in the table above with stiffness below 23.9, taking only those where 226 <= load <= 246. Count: 0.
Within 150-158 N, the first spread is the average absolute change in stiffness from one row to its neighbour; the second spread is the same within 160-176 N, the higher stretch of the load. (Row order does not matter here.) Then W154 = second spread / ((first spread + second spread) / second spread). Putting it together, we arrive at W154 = 0.3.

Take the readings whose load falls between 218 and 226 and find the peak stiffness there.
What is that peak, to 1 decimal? 24.8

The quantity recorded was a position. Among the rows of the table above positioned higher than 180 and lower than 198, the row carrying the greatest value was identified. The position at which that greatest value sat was 183 N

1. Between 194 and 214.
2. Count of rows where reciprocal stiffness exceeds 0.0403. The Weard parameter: 10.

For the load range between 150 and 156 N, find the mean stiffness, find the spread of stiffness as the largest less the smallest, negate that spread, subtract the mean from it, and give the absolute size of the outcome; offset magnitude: 25.2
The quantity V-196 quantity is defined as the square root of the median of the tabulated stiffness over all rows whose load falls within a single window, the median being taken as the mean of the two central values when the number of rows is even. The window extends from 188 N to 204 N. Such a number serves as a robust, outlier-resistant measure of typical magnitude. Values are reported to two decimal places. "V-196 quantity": 4.64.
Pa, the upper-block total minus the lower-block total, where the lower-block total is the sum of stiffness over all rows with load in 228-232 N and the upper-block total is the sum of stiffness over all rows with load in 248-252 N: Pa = 2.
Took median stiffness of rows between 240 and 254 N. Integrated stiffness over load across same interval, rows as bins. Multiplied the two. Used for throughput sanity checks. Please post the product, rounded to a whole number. 9495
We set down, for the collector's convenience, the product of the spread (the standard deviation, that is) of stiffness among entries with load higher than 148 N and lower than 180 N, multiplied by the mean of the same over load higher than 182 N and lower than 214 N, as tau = 19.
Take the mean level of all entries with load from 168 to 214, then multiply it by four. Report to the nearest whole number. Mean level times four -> 91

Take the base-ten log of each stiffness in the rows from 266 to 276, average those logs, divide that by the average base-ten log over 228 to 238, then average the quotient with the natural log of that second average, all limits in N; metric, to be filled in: 0.683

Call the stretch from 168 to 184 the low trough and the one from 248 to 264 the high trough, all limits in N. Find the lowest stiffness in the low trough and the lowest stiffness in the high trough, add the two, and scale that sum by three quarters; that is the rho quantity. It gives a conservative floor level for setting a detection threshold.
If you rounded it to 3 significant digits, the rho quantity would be 35.3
